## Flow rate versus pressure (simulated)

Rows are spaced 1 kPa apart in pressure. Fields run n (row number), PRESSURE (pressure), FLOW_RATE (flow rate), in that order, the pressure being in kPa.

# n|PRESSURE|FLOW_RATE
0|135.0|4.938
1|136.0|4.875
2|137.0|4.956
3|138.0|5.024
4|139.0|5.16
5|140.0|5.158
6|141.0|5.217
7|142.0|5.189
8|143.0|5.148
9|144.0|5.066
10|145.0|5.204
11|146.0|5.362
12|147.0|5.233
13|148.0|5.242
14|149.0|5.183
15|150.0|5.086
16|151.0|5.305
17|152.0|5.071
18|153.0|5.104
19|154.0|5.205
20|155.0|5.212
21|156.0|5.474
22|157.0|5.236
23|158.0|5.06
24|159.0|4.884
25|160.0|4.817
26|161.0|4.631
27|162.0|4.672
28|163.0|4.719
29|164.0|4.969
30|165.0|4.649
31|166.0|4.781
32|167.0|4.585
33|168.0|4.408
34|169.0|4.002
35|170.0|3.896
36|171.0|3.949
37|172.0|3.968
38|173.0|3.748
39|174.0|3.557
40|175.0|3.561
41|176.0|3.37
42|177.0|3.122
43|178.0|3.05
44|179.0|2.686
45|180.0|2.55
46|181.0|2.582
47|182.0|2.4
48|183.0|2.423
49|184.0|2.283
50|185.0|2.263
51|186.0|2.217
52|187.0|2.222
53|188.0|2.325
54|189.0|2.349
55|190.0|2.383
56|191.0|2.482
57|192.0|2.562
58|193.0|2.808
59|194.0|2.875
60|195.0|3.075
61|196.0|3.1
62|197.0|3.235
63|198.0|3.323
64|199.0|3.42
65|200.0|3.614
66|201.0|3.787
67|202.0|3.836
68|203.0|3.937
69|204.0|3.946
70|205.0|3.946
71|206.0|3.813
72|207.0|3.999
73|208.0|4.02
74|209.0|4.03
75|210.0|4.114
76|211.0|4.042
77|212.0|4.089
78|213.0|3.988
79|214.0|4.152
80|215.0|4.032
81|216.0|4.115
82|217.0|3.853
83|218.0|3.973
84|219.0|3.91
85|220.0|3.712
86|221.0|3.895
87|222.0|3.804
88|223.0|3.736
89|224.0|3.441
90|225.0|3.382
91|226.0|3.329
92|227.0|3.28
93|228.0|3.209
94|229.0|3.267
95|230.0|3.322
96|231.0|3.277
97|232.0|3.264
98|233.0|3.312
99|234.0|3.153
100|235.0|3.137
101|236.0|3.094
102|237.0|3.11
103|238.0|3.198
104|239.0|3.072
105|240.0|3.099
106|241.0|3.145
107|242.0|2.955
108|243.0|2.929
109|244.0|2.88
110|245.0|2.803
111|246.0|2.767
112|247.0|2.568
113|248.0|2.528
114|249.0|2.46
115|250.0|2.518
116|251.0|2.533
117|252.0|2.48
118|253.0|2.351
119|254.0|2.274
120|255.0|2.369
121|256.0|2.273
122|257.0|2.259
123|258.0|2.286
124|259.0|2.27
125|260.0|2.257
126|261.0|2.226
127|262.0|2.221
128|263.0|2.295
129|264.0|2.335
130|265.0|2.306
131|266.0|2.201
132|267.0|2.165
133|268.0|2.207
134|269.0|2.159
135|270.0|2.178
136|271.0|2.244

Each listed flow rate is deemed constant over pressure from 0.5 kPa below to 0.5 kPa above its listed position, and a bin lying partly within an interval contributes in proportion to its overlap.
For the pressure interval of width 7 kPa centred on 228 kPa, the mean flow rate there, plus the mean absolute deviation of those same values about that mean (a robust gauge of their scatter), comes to 3.3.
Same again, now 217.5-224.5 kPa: 3.9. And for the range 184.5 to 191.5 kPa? 2.4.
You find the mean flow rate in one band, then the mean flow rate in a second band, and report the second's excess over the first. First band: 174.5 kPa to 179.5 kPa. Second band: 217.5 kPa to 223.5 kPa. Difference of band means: 0.7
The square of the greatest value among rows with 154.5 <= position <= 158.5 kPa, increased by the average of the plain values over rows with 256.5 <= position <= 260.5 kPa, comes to 32.2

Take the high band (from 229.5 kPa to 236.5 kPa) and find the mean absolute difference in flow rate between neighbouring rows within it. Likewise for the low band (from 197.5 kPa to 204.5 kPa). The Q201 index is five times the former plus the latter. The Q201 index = 0.37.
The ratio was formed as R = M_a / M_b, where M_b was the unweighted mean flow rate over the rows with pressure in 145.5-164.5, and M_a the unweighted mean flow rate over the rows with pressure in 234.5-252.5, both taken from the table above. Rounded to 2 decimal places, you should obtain 0.56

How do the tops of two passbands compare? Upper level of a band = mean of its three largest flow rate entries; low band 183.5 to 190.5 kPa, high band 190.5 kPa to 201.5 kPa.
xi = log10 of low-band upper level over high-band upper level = -0.19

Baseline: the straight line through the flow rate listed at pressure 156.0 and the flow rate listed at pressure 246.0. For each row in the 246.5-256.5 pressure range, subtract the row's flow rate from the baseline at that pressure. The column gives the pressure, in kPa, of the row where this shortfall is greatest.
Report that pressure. 254.0 kPa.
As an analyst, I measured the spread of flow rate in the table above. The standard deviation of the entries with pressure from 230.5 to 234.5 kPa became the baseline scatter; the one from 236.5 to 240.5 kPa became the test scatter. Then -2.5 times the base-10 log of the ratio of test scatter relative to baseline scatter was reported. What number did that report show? 0.25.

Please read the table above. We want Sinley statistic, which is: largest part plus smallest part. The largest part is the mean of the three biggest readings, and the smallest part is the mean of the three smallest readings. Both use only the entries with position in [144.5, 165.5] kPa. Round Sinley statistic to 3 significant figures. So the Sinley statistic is 10.0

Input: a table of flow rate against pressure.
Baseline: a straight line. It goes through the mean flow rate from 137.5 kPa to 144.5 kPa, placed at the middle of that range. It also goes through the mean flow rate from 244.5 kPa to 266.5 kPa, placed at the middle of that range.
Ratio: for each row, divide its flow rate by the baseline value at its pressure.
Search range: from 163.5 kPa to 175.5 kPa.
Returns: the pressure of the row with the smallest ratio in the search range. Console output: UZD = 174.0 kPa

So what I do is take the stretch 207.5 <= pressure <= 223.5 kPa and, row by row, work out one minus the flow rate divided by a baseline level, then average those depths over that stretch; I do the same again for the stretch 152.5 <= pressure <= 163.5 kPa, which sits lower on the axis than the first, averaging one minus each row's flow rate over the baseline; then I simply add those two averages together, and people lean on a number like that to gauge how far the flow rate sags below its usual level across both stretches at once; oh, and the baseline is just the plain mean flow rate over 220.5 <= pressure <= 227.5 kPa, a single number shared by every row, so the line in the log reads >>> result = -0.5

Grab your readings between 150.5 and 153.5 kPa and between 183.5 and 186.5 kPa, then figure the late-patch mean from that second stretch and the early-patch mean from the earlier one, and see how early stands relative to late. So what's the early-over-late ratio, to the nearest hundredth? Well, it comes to 2.29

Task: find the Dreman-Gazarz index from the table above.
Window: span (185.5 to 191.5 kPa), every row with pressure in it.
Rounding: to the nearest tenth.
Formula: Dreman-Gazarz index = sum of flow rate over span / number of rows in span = 2.3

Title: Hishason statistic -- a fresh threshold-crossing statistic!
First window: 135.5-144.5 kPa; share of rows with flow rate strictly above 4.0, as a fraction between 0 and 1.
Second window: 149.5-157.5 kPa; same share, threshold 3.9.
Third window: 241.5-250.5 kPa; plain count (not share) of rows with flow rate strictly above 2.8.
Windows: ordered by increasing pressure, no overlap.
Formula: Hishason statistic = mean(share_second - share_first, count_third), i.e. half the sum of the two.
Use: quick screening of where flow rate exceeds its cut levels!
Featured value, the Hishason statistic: 2.0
